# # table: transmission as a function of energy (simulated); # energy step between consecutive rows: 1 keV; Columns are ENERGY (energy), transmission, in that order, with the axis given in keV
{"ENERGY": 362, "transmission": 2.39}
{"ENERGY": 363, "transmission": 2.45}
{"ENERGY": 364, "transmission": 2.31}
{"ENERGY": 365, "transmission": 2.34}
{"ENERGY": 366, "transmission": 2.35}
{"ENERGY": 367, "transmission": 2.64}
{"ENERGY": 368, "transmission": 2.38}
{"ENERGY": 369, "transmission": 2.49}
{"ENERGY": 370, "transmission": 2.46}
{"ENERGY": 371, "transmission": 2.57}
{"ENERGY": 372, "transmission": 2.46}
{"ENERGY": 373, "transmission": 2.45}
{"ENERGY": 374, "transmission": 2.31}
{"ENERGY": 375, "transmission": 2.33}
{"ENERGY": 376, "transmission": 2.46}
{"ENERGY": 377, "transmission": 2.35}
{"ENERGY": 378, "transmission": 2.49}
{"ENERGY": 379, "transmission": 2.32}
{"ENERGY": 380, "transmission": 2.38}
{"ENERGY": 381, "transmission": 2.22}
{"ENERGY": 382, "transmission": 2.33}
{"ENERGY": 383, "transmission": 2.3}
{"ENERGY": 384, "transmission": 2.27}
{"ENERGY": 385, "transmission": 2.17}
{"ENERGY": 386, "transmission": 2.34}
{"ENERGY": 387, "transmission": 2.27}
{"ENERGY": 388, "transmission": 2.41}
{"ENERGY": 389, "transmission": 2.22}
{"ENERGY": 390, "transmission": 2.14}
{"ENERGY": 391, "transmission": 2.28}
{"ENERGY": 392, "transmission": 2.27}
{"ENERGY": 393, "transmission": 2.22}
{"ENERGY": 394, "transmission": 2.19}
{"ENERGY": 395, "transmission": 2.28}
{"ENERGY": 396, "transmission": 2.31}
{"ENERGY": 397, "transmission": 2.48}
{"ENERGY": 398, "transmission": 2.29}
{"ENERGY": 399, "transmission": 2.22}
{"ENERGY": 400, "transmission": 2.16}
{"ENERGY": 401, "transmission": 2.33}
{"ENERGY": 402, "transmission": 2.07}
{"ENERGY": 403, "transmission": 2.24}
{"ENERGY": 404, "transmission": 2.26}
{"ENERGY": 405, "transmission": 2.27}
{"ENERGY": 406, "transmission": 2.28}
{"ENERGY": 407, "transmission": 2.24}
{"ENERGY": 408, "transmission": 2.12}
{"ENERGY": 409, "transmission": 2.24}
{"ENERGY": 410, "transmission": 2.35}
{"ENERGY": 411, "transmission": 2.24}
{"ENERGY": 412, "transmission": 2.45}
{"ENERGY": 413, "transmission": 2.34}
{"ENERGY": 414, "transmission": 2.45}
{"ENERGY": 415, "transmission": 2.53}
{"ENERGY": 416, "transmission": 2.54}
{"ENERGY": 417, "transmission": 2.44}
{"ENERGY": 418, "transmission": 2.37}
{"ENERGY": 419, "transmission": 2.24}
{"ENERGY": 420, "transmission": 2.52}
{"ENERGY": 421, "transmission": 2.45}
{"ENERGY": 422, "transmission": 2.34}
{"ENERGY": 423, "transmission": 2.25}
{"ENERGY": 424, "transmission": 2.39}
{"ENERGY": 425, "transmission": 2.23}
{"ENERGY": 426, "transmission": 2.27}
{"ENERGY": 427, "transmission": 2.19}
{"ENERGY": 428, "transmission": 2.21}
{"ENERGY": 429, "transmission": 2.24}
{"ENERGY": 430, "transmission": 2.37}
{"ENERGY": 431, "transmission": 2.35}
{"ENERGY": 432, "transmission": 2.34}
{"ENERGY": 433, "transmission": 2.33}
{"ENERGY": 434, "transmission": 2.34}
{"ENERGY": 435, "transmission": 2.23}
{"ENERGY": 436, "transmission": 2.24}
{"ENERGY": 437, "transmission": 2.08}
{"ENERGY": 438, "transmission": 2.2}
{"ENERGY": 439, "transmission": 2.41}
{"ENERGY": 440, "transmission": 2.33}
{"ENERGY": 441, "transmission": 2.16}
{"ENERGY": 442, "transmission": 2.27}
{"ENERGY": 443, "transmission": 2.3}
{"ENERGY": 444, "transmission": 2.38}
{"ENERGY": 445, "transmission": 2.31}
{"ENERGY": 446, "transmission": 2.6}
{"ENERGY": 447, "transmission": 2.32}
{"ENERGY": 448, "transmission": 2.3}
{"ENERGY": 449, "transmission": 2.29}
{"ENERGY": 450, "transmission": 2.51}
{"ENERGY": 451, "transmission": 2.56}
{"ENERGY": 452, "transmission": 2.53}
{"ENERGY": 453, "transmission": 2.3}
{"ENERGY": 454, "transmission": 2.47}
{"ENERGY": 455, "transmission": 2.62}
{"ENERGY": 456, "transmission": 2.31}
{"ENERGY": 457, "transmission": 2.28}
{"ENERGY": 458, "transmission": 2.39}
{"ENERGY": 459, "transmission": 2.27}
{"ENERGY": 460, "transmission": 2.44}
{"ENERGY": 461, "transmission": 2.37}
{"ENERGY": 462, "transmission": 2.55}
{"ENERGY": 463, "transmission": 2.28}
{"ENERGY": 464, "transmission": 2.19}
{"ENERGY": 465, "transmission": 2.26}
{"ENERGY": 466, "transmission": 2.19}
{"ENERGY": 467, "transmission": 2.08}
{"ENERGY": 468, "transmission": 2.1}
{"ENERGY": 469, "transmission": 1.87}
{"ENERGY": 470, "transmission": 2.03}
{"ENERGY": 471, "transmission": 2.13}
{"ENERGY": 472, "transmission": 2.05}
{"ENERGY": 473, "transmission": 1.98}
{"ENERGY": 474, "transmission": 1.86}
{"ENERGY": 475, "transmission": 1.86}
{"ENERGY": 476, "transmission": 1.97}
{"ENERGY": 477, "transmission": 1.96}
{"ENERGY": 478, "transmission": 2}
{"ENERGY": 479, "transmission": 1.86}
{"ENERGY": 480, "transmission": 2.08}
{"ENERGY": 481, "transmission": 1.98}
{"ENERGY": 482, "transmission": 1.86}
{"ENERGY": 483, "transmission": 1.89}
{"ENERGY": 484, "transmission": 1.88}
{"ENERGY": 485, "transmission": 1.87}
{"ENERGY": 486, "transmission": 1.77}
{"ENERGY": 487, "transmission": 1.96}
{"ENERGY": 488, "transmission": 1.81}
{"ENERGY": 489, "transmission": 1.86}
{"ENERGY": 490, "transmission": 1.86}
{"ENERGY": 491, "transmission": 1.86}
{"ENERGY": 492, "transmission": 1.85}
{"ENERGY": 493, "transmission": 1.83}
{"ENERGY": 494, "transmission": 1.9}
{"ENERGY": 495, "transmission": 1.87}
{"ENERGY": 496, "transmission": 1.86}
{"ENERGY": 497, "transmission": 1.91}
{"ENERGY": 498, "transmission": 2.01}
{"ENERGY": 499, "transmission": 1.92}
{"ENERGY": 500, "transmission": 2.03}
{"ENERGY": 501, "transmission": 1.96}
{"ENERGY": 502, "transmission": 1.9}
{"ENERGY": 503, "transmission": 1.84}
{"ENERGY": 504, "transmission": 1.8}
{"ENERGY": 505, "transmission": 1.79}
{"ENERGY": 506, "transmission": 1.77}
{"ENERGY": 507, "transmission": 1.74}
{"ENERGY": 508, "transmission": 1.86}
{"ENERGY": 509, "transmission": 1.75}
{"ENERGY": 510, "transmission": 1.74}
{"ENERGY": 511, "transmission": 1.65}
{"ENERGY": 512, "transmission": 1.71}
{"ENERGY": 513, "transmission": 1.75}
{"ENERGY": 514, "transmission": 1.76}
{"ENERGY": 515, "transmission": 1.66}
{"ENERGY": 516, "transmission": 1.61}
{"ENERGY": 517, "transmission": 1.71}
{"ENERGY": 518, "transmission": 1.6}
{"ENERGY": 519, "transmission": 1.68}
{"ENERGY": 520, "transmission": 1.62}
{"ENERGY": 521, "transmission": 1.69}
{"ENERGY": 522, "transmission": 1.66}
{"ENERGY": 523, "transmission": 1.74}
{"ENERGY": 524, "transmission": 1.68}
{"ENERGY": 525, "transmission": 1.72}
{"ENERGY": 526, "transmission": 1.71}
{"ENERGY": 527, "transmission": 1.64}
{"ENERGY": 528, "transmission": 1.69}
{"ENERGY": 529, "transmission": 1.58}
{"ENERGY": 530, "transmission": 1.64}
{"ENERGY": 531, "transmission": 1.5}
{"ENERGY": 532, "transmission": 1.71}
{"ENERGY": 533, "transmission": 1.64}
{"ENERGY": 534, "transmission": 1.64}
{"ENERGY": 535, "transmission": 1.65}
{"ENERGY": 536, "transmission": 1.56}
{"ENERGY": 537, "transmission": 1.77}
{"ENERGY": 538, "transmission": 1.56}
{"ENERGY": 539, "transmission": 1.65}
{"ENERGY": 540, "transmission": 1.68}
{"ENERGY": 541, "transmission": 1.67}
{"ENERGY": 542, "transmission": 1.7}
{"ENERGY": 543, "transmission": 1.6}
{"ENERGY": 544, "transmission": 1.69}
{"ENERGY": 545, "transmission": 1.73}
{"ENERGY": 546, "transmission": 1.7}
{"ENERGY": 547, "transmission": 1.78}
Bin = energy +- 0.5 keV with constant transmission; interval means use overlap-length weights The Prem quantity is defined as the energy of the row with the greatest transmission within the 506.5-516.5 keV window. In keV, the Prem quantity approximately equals 508 keV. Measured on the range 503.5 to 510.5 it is 508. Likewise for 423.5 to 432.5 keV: 424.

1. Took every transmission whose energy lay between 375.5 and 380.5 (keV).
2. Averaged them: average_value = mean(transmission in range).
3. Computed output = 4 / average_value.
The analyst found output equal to 1.7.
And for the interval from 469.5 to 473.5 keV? 2.0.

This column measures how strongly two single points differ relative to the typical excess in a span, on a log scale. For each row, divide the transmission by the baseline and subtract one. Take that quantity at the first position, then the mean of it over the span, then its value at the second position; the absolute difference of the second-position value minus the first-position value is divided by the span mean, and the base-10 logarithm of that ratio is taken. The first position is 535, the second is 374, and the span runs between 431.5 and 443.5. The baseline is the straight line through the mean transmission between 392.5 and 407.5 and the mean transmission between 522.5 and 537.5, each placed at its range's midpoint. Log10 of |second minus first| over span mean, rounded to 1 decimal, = -0.4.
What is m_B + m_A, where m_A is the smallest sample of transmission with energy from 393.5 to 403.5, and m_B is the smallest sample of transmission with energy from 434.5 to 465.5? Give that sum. 4.15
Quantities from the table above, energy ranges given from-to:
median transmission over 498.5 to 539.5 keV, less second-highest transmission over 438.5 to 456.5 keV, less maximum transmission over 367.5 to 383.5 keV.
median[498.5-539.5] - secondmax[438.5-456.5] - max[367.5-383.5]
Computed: -3.5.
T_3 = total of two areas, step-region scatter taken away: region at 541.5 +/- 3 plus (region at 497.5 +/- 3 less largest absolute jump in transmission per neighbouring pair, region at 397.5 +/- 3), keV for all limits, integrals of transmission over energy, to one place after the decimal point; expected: 21.4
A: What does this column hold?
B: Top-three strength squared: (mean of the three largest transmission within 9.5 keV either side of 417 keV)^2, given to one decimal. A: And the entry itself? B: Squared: 6.4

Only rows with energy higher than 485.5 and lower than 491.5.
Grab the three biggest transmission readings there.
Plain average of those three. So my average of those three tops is 1.89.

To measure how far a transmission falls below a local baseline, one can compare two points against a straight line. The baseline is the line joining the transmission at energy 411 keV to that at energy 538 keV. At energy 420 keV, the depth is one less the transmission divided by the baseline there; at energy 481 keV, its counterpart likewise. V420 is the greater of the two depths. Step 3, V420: -0.062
